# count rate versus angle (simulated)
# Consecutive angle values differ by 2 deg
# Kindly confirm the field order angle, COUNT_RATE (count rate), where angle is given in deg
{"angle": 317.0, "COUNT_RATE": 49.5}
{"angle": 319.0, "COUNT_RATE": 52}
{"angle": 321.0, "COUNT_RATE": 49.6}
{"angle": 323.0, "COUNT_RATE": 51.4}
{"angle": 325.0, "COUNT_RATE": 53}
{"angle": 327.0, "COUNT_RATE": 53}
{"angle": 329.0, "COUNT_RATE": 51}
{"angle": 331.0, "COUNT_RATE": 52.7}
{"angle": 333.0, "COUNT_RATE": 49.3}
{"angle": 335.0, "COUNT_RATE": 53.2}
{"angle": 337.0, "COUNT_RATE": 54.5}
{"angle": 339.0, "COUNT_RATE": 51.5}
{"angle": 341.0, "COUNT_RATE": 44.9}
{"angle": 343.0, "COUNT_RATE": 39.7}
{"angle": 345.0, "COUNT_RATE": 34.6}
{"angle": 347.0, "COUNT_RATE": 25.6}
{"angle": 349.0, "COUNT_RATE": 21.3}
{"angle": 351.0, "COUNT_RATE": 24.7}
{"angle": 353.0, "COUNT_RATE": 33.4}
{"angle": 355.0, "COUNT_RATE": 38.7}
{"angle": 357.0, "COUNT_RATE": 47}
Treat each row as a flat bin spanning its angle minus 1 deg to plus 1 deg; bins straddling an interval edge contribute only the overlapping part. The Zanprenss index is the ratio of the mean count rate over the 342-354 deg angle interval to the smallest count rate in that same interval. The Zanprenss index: 1.40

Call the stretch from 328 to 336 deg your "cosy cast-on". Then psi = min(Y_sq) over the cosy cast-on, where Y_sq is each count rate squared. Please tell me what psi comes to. 2430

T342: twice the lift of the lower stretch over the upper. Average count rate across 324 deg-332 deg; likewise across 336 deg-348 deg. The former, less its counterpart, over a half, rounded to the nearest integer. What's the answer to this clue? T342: 21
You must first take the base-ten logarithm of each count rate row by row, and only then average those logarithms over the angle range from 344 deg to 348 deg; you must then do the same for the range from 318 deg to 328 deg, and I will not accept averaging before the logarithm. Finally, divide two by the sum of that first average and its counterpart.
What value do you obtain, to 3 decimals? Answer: 0.627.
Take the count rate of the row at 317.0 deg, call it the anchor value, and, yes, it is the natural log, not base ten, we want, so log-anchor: 3.90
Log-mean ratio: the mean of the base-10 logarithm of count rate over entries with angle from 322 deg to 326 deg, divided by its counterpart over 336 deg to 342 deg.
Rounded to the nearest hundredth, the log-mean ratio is 1.01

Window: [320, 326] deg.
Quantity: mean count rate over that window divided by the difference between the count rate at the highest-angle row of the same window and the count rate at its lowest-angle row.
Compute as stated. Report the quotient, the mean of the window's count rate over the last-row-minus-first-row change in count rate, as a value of 15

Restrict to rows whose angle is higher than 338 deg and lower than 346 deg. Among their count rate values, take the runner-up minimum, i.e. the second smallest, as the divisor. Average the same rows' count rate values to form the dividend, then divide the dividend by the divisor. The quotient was 1.07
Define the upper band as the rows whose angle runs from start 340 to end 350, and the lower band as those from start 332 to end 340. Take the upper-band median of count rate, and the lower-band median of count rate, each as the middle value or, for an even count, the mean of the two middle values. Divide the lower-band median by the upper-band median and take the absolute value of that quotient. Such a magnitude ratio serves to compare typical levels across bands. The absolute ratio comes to 1.51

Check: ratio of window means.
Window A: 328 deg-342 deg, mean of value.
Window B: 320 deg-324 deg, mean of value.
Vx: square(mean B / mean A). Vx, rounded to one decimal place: 1.0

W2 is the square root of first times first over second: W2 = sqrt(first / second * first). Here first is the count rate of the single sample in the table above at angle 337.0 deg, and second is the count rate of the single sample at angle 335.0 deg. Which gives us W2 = 7.5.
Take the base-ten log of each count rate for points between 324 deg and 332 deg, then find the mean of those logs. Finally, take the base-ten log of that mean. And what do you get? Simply 0.235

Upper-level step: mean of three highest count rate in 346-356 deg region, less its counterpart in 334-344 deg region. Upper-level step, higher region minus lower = -20.5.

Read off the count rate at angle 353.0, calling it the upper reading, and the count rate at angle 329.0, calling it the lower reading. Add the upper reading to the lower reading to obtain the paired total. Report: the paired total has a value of 84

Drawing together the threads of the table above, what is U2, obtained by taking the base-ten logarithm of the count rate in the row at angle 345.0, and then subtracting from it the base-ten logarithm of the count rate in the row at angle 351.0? 0.15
